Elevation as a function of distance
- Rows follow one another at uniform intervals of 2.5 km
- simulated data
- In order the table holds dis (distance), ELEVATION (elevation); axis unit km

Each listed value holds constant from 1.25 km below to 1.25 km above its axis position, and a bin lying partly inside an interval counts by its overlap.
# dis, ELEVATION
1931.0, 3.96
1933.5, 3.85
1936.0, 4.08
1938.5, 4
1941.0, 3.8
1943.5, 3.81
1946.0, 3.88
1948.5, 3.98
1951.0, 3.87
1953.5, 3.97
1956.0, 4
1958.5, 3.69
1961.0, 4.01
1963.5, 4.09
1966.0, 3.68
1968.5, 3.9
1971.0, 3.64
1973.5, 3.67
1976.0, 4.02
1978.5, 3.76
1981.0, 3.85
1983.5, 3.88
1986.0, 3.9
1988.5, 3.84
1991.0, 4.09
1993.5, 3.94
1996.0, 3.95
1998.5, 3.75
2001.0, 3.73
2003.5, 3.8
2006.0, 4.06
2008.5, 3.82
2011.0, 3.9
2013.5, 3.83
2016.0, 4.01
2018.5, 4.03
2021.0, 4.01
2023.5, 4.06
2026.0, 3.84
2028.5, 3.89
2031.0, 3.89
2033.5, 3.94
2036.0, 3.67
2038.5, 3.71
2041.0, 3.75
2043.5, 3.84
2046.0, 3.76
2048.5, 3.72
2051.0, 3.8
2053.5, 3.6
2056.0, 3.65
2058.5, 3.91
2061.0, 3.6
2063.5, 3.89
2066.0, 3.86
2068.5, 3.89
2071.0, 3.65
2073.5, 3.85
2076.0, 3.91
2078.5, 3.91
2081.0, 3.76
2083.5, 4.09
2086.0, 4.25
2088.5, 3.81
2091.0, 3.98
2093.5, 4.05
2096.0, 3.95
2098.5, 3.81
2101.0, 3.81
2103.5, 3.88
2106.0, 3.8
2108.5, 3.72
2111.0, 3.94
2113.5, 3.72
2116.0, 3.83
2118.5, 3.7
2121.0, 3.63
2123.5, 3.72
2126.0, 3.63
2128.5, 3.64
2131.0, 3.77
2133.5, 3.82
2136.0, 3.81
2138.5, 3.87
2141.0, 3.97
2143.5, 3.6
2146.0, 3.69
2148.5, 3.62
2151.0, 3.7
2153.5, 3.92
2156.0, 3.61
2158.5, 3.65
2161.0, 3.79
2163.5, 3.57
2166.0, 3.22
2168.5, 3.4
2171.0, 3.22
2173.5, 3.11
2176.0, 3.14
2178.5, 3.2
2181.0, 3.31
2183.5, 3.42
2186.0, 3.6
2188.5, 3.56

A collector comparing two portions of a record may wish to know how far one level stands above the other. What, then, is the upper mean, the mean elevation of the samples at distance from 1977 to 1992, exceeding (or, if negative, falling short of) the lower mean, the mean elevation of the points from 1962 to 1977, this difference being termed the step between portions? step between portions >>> 0.1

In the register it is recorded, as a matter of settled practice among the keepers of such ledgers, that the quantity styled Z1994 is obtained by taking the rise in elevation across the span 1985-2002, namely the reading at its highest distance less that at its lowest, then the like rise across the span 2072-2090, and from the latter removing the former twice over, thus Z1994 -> 0.3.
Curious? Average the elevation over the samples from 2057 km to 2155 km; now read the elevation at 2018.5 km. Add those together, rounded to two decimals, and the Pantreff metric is 7.85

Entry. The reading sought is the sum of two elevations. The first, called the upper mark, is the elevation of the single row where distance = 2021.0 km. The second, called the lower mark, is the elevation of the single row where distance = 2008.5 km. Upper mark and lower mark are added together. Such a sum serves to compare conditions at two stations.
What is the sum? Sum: 7.8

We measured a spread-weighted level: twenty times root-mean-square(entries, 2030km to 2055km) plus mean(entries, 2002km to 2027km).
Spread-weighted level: 79.3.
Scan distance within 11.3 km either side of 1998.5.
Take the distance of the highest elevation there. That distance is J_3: 1991.0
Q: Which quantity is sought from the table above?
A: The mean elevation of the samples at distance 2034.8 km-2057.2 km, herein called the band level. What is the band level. 3.72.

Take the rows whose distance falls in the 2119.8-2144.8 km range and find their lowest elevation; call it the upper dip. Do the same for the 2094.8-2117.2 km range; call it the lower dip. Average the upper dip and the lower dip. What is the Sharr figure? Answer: 3.66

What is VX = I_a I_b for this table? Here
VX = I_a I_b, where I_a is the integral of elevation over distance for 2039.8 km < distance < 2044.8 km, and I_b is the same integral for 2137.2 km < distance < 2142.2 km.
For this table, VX 372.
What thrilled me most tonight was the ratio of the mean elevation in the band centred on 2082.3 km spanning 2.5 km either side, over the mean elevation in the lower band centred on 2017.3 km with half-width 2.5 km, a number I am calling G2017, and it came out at 0.98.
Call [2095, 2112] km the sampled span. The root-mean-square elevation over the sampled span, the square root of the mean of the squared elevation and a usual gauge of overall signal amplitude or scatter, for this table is 3.85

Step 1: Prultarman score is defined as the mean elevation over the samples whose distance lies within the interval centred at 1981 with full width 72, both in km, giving 3.88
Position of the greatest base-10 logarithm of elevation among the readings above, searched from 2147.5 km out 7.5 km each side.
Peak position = 2141.0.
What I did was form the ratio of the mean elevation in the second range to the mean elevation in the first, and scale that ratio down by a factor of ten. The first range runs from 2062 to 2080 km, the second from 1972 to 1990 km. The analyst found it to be 0.100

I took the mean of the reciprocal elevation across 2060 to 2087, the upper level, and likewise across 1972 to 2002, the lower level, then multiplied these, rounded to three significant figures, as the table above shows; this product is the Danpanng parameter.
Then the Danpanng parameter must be 0.0669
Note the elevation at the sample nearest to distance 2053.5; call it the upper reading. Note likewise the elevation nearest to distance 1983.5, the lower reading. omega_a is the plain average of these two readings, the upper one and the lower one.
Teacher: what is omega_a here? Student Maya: 3.74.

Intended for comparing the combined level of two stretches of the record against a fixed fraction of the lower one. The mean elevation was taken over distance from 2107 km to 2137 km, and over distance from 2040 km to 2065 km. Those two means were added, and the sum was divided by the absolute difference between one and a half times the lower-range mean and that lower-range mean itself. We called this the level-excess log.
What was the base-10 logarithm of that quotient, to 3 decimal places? 0.602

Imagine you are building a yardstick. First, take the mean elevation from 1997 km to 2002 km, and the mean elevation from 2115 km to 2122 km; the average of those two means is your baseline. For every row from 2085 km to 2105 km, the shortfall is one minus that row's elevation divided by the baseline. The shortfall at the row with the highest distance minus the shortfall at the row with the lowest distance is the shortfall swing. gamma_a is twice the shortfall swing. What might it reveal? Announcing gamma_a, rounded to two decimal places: 0.20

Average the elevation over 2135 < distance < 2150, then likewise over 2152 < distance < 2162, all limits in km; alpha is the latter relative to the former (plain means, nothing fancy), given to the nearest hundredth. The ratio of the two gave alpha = 1.00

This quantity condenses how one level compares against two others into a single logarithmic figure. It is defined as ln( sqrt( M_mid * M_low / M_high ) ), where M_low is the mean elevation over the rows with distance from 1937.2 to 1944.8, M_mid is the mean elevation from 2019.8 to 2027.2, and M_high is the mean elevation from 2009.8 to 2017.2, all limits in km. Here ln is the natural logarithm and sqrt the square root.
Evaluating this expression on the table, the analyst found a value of 0.684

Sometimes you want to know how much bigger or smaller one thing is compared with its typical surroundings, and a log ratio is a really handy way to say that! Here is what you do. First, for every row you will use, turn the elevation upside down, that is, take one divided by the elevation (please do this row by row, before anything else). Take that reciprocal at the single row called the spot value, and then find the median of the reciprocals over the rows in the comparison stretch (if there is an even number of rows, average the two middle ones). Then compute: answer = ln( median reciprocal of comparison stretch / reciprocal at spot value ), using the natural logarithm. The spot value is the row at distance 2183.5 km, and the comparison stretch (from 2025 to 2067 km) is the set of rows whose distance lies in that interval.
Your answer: -0.11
